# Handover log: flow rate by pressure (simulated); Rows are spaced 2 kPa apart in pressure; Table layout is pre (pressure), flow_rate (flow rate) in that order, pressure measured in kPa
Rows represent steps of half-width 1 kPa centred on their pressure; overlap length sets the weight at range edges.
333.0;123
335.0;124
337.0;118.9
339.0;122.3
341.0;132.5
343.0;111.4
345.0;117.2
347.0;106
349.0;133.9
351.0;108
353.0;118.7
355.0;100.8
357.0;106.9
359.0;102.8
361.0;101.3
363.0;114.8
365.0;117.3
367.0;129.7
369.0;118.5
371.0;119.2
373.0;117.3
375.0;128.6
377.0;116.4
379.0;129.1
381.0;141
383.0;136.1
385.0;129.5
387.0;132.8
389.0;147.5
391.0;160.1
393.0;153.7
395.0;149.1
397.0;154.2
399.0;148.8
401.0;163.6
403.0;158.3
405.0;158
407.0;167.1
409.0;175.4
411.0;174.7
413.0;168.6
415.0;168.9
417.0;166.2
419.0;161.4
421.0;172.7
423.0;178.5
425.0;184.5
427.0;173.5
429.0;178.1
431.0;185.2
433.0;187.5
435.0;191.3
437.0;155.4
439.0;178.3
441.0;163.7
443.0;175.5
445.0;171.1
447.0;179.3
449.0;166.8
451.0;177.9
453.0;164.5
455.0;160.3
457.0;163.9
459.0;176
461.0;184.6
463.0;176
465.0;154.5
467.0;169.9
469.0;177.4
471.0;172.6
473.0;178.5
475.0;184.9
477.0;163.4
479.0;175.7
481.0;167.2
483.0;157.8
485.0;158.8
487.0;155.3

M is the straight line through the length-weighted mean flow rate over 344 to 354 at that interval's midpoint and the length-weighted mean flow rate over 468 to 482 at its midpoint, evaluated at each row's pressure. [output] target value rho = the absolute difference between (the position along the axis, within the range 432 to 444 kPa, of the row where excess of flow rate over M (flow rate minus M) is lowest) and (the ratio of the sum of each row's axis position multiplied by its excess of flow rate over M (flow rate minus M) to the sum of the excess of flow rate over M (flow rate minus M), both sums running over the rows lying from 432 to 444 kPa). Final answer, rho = 0.4 kPa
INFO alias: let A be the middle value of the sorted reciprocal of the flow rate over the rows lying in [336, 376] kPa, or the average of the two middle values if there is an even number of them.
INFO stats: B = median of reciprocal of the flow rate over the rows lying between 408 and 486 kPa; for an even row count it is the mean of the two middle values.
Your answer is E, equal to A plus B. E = 0.0143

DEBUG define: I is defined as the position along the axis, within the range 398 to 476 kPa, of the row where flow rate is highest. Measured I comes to 435.0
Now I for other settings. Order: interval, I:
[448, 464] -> 461.0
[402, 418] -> 409.0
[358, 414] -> 409.0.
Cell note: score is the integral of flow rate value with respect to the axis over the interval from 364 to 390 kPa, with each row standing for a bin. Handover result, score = 3326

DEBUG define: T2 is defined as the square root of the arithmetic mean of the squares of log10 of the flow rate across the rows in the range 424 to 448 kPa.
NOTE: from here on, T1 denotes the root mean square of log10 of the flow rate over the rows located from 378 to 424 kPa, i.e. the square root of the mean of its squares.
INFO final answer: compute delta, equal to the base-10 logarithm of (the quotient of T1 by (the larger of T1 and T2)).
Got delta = -0.0107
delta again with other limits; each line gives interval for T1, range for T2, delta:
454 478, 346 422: 0.0000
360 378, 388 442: -0.0307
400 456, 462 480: -0.0005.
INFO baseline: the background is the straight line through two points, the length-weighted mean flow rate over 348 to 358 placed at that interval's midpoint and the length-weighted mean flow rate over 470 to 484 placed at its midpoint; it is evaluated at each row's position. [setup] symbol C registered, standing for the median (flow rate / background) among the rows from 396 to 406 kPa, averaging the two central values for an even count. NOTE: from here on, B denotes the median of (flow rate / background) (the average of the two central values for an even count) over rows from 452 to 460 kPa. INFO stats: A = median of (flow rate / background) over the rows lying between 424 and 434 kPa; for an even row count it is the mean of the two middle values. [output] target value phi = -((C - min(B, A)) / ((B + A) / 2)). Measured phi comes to -0.12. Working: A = 1.23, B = 1.02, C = 1.15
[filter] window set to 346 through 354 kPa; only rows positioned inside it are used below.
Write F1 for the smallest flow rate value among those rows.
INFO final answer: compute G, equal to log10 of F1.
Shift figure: 2.03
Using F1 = 106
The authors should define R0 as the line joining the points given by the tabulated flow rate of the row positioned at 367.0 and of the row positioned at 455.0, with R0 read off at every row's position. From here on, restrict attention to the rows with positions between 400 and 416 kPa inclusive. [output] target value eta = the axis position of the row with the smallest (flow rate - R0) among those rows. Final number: 405.0 kPa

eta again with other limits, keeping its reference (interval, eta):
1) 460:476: 465.0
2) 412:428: 419.0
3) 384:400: 385.0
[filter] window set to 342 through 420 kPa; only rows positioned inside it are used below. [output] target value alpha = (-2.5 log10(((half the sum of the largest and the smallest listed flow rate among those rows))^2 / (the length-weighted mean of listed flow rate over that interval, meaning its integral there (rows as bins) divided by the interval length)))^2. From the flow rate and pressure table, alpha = 28.8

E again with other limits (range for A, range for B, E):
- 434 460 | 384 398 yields 0.0126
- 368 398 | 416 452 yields 0.0132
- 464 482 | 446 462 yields 0.0116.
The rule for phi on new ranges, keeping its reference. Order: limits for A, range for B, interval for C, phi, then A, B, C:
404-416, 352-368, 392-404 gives -0.19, 1.20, 0.95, 1.15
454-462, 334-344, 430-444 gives -0.10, 1.05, 1.14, 1.16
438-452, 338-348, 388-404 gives -0.08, 1.12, 1.07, 1.15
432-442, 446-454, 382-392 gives 0.02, 1.16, 1.08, 1.07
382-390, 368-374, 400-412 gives -0.22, 1.05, 0.98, 1.20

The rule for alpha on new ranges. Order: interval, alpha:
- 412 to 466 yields 31.3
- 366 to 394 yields 29.1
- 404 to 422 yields 30.8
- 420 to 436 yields 32.0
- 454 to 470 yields 31.0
